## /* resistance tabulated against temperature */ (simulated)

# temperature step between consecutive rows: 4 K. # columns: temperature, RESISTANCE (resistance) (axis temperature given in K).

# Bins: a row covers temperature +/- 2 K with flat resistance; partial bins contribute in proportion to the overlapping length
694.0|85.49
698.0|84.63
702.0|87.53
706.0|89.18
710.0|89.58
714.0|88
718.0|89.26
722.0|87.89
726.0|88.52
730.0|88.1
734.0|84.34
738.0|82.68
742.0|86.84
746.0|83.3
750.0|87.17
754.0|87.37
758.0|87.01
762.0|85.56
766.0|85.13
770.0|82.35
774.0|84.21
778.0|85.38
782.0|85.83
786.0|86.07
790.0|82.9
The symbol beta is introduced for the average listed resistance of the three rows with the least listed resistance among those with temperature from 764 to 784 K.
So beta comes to 83.9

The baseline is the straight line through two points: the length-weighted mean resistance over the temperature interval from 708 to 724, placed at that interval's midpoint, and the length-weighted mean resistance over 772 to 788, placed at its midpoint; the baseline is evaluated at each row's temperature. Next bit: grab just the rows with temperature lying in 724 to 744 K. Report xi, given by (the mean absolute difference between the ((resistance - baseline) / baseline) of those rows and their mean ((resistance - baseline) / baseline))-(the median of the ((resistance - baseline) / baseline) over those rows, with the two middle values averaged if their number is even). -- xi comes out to 0.028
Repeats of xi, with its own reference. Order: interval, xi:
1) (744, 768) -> 0.016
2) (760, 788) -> 0.021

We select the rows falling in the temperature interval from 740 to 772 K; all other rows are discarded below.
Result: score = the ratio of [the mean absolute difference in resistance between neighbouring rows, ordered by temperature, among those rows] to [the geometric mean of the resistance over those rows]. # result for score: 0.021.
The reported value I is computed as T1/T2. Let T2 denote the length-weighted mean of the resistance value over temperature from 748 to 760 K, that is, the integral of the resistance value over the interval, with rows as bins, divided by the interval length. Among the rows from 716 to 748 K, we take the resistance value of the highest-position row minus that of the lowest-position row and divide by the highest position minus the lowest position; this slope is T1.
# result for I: -0.002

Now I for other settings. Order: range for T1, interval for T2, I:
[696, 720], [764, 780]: 0.003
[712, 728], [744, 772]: 0.001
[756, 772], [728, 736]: -0.005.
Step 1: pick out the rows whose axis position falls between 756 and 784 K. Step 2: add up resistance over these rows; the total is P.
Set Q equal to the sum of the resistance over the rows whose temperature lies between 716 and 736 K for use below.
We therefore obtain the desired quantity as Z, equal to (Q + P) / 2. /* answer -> 517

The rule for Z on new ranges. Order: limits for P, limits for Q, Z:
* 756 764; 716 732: 263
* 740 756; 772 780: 257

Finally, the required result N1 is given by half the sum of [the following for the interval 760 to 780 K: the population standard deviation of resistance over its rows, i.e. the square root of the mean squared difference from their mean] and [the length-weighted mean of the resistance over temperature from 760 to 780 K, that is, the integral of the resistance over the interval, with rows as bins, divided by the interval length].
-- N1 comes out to 42.9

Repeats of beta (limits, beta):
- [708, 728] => 88.1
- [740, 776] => 83.3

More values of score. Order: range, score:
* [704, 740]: 0.016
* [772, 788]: 0.007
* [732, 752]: 0.039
